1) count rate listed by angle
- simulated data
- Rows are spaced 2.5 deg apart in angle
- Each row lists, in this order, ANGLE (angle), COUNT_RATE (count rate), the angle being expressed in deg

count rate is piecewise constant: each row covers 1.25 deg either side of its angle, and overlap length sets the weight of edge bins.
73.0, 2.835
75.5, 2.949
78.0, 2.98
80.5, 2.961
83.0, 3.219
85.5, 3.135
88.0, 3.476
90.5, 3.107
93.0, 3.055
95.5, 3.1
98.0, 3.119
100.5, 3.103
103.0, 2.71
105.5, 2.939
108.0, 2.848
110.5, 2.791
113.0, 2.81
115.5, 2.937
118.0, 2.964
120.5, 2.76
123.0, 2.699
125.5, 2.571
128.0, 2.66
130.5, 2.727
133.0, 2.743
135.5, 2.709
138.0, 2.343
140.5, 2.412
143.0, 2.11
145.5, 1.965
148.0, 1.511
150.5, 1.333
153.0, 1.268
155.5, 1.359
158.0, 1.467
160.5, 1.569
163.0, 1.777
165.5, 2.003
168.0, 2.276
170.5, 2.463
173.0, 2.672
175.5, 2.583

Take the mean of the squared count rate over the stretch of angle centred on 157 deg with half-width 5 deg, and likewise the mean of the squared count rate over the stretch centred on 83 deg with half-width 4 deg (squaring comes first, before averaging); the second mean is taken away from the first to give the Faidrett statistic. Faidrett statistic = -7.6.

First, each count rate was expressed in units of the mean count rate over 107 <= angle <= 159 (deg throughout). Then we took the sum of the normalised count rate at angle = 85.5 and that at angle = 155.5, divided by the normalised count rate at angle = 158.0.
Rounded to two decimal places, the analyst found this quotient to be 3.06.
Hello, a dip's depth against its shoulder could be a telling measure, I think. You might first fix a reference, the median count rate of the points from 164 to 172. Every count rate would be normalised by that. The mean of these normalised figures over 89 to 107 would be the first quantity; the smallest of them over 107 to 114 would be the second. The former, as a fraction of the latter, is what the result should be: 1.08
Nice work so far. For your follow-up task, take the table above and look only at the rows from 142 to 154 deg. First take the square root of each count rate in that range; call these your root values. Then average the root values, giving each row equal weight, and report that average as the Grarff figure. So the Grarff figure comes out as 1.27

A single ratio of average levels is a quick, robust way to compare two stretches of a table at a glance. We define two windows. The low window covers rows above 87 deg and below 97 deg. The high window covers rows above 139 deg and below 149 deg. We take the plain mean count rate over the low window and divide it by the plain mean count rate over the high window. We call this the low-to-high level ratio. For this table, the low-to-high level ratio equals 1.6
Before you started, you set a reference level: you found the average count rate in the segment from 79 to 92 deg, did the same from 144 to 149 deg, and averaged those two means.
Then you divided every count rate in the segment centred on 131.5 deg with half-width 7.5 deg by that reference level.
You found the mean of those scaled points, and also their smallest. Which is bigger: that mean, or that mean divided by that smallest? 1.12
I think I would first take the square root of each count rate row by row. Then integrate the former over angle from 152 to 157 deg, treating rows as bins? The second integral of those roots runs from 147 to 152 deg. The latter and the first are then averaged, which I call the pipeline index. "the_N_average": 5.8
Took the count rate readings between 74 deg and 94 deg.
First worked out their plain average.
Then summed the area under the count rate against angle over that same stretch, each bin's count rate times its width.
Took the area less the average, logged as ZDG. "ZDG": 59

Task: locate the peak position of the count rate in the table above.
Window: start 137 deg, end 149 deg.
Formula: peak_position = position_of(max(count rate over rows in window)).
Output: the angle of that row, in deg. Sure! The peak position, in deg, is 140.5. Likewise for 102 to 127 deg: 118.0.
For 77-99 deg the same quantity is 88.0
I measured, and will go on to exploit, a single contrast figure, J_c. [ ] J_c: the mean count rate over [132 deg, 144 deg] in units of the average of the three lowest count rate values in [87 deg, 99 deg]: 0.80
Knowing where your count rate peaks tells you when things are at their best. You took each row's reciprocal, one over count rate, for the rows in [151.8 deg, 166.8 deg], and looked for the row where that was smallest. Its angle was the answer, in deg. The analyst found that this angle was 165.5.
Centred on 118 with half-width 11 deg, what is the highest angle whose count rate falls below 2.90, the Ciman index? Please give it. 128.0 deg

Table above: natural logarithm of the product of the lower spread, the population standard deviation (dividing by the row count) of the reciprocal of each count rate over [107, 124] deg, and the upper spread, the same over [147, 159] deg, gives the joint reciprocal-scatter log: -7.6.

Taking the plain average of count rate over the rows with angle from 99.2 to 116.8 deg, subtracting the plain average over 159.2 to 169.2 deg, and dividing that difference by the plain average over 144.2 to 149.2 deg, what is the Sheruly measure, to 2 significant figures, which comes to 0.56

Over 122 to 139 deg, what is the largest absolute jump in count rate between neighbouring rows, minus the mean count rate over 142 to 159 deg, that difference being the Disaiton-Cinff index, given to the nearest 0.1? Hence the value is -1.2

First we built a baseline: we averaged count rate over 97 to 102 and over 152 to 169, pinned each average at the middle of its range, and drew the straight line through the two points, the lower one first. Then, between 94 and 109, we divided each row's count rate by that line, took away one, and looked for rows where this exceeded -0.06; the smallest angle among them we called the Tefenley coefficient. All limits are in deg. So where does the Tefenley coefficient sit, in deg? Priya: 95.5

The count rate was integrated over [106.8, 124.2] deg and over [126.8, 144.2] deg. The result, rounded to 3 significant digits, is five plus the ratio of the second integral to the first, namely 5.89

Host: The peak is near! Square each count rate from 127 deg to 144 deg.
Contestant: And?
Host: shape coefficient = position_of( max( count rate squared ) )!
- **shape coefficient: 133.0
